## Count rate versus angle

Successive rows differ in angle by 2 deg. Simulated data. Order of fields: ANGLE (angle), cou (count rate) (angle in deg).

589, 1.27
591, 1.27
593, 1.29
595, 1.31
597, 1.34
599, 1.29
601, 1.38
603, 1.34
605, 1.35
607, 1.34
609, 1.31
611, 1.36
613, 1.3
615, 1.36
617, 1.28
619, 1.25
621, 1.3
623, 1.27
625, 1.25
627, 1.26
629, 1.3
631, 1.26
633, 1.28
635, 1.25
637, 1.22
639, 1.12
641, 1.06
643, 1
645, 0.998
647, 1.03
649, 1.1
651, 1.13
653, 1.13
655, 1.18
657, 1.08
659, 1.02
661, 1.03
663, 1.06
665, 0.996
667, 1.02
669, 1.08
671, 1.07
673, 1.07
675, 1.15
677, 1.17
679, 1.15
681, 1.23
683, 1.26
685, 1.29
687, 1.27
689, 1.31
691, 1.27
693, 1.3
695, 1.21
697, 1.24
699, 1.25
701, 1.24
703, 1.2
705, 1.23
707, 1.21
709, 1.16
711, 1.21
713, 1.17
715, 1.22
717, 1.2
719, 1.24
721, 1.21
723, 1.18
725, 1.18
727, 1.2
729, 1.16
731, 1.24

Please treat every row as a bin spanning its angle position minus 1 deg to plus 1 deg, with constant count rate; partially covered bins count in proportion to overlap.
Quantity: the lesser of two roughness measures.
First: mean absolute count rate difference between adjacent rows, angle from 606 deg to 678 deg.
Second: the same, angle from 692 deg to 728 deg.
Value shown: 0.0329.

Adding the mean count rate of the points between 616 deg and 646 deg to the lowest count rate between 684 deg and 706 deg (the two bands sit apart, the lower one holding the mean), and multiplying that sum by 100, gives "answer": 241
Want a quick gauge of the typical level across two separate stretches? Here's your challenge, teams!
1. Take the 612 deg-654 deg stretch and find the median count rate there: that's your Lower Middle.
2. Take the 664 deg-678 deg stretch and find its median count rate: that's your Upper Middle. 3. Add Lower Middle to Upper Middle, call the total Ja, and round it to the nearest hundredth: 2.32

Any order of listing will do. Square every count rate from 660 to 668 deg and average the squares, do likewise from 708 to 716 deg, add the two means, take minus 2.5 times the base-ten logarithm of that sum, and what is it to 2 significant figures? -0.98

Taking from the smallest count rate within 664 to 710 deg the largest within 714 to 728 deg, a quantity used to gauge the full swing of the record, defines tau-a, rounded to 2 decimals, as -0.24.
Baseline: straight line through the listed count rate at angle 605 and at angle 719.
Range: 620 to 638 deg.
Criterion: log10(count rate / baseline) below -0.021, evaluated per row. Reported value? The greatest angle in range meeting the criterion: 637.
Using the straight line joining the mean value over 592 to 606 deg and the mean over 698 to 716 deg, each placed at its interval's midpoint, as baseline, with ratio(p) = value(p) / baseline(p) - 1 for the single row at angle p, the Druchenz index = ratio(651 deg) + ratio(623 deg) -0.14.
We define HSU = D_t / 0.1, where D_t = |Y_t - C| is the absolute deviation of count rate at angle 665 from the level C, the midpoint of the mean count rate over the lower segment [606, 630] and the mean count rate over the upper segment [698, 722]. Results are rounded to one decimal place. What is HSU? 2.6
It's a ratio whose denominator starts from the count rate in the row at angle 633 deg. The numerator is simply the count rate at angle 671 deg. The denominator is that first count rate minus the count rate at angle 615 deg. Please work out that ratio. -13.4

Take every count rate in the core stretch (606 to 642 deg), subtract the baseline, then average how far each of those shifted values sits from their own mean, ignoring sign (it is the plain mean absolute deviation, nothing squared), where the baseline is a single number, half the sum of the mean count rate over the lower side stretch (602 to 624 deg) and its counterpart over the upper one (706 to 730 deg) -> 0.05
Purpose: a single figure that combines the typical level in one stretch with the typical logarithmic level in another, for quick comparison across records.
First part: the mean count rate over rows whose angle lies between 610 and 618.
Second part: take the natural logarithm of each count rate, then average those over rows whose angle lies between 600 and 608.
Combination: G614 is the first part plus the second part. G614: 1.63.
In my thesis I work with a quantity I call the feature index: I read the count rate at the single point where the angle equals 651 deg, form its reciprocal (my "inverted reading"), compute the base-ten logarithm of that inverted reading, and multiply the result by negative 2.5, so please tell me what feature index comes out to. 0.133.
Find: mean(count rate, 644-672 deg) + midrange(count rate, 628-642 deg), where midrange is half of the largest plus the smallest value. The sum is 2.25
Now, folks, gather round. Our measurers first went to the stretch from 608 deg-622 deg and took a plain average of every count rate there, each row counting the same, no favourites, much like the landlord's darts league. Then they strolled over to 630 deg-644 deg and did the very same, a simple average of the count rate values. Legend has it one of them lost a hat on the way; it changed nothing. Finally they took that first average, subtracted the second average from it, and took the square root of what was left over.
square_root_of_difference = 0.37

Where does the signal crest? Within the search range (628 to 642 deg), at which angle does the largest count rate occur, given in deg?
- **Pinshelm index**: 629 deg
